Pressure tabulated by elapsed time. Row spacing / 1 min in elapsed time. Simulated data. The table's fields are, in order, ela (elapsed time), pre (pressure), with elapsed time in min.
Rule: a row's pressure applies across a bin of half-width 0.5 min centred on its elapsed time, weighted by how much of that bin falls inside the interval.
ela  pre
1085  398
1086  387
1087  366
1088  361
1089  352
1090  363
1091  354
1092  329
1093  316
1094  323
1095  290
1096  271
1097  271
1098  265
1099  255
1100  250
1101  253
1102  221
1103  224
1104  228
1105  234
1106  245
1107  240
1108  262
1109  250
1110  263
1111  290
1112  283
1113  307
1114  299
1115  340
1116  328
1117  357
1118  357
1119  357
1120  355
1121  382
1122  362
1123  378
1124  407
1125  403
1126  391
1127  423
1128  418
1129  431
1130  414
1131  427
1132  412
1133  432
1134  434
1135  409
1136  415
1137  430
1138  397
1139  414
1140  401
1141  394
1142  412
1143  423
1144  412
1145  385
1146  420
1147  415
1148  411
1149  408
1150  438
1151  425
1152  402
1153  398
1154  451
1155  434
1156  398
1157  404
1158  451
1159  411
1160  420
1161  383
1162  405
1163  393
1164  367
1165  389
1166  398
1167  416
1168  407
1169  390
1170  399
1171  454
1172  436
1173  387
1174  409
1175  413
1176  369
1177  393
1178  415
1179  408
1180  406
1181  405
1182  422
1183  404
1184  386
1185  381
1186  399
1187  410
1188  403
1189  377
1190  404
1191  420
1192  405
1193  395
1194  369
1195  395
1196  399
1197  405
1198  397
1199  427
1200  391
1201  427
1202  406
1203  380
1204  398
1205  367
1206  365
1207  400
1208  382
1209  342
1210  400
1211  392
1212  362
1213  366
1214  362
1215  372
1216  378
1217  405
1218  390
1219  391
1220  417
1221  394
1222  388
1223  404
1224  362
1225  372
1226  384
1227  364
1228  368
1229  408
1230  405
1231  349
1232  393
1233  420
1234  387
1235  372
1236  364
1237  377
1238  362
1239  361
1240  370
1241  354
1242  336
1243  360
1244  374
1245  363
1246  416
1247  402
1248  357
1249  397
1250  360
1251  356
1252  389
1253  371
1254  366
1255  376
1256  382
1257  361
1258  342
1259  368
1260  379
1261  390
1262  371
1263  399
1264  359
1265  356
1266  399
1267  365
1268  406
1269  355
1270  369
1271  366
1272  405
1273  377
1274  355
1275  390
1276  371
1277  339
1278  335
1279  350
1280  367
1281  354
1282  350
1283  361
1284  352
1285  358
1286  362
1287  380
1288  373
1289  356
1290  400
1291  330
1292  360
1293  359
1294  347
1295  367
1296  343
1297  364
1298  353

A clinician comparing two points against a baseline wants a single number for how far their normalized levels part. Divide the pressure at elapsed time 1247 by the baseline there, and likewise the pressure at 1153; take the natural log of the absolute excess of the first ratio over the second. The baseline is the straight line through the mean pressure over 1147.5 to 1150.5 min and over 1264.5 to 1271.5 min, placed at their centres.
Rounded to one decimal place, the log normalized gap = -2.3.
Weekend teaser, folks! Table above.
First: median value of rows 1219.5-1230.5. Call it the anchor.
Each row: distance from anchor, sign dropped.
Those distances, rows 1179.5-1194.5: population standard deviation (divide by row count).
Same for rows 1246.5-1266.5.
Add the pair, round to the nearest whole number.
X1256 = 20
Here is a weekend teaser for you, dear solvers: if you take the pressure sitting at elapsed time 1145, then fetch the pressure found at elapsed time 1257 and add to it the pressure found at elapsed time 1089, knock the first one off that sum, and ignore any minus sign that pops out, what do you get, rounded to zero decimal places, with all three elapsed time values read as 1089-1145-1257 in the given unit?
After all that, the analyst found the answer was 328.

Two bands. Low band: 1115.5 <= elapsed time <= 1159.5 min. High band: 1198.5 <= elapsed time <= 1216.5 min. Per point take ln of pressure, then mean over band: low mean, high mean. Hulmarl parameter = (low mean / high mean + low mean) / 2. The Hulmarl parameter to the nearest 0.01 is 3.51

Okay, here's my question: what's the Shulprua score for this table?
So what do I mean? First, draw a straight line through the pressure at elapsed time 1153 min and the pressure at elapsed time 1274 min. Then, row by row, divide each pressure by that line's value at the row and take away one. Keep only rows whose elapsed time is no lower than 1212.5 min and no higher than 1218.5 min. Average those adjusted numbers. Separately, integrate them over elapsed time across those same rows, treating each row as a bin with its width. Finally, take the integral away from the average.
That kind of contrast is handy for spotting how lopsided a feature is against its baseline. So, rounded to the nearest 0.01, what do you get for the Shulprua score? -0.04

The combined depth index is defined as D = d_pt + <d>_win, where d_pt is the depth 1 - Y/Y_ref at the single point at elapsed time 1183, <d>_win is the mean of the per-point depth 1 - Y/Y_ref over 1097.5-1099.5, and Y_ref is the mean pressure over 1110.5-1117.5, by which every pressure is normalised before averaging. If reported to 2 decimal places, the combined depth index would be -0.11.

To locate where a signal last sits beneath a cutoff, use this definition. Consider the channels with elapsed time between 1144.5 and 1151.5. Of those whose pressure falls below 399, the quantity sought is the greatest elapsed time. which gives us 1145 min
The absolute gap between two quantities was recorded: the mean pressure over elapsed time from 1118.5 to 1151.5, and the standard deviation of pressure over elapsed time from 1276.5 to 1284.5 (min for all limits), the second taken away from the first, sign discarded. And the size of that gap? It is 397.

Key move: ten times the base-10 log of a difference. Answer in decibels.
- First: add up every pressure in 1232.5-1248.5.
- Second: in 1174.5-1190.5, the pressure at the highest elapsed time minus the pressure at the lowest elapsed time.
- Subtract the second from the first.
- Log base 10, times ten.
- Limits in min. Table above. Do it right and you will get 37.8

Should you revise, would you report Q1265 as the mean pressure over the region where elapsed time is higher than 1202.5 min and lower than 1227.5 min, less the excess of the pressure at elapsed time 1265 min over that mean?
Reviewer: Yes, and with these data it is 407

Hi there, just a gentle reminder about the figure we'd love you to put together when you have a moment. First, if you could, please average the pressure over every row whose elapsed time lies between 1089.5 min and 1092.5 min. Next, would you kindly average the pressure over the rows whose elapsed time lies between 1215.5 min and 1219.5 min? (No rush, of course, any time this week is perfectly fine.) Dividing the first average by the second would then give 0.89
